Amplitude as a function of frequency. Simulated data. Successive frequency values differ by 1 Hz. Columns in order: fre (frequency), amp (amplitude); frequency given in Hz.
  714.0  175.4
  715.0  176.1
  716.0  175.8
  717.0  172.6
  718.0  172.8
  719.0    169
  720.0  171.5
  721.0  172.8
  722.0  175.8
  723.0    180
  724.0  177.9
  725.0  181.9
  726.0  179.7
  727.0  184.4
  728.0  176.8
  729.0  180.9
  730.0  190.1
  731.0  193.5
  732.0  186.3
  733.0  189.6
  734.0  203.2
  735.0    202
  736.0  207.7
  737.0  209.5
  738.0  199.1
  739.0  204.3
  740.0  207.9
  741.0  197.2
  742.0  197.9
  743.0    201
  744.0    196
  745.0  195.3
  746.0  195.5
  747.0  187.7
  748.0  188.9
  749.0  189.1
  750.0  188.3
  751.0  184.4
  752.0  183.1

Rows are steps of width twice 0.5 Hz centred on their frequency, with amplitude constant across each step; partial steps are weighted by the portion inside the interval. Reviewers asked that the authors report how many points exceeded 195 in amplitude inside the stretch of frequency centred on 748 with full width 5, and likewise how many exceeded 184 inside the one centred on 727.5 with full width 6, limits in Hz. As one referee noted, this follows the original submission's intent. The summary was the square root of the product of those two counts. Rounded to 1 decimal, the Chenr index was 1.4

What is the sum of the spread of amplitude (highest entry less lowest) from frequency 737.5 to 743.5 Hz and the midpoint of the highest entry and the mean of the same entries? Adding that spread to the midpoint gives 215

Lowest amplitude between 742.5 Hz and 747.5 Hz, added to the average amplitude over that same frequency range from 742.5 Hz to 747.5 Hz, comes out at 383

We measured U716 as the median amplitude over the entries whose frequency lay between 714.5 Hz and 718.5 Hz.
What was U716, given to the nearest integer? 174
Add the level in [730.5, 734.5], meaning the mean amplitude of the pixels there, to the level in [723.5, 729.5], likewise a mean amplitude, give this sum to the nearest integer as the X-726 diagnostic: 373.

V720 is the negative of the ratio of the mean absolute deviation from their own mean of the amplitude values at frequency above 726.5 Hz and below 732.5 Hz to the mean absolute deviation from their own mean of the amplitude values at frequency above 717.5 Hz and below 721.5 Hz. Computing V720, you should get -3.6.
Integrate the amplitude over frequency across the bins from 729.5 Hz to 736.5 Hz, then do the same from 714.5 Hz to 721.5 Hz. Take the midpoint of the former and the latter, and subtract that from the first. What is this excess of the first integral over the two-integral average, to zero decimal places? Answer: 81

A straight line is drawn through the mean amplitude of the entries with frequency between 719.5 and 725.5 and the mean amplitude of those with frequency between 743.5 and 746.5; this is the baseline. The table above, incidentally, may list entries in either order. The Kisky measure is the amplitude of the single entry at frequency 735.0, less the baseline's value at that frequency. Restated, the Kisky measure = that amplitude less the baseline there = 15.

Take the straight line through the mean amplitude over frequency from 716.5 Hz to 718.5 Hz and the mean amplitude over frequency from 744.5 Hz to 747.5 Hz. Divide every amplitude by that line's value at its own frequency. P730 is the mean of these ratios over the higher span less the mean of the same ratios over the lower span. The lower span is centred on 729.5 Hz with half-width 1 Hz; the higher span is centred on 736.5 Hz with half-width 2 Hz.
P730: 0.08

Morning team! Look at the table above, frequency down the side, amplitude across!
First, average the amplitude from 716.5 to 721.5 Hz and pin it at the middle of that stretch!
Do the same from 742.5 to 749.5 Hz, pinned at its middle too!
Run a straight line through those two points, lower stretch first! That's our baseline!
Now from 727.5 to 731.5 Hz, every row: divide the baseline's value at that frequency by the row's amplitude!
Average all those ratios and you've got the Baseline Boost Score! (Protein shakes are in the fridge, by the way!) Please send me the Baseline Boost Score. 0.97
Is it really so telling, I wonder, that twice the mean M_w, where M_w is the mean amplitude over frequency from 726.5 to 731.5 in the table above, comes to 370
